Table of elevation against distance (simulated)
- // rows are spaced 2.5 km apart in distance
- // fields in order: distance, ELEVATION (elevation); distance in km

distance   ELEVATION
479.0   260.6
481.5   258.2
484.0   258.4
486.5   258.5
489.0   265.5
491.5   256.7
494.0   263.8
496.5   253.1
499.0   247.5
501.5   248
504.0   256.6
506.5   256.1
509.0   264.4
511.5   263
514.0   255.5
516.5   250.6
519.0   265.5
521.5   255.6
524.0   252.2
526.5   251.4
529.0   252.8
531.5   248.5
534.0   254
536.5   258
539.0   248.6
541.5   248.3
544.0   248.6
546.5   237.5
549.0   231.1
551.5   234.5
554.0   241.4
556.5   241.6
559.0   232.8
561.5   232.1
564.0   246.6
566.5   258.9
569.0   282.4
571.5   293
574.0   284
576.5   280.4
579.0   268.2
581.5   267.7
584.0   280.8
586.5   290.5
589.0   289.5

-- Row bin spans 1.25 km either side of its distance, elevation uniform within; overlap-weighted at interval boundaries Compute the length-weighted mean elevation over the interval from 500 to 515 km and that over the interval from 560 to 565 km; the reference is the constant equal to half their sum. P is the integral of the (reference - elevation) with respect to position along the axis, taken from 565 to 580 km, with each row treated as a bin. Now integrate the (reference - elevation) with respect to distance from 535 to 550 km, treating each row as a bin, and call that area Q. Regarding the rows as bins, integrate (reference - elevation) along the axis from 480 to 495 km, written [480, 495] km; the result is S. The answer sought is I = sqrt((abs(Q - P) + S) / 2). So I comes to 12.1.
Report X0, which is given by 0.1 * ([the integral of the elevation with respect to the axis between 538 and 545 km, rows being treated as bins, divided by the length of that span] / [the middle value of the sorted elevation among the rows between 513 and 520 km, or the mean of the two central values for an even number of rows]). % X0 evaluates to 0.0973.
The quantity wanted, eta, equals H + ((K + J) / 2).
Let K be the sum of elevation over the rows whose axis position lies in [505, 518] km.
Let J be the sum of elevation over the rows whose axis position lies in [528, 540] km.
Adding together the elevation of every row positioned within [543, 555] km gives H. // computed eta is 2469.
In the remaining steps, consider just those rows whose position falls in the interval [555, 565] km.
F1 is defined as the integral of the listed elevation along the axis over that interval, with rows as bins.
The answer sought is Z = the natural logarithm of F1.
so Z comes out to 7.8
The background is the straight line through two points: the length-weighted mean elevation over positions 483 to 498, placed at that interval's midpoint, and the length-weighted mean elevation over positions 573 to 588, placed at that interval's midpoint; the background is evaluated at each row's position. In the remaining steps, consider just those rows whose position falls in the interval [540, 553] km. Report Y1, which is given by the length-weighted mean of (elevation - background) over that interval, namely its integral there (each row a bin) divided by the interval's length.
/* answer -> -31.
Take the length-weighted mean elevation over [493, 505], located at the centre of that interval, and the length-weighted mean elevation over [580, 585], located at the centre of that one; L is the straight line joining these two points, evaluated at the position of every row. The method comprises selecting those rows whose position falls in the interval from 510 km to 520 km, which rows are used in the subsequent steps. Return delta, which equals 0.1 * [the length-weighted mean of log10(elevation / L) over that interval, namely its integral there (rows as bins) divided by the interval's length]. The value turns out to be 0.000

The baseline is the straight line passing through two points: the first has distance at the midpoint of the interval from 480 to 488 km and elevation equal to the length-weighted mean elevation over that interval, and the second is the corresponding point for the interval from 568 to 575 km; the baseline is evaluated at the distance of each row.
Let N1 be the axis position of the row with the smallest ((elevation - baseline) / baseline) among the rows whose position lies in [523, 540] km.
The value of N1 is 539.0 km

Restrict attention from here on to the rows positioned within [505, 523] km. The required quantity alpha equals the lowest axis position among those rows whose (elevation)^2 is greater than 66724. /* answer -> 509.0 km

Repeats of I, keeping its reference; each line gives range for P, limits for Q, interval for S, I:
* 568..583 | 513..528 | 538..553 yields 15.2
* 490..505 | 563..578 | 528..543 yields 11.1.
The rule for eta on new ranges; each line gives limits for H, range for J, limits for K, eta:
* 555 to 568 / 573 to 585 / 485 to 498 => 2551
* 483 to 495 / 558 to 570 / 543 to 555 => 2526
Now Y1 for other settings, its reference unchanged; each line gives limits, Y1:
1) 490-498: -2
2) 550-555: -35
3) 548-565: -36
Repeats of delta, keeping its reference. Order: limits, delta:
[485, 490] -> 0.002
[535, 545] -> -0.002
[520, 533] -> -0.001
